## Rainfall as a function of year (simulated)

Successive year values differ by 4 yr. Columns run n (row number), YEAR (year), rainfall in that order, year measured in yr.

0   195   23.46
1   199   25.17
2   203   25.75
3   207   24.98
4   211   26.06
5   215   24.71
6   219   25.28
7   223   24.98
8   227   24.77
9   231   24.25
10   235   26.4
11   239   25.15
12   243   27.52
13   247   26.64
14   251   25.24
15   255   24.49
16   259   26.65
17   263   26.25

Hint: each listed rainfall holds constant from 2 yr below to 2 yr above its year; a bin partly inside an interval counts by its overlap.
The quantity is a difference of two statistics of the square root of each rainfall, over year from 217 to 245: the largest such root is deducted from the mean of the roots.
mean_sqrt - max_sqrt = -0.20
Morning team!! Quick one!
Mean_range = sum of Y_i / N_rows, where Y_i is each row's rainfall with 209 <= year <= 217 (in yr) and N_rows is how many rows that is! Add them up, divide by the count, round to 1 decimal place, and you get 25.4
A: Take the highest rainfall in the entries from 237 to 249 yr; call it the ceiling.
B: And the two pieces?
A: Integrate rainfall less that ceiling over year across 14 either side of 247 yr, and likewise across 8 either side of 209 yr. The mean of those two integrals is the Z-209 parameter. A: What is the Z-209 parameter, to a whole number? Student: -38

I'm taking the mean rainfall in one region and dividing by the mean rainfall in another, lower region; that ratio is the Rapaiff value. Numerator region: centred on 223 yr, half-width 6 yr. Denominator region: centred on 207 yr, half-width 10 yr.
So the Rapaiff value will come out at 0.99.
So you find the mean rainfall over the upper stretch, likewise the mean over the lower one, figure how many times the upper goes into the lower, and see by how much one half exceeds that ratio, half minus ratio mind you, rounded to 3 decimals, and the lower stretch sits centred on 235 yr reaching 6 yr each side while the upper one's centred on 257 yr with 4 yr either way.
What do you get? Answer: -0.488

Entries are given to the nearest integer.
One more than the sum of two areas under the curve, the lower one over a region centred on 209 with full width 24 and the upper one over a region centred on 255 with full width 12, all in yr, 914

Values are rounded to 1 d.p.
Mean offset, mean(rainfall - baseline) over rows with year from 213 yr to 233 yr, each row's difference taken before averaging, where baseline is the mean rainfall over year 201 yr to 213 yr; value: -0.8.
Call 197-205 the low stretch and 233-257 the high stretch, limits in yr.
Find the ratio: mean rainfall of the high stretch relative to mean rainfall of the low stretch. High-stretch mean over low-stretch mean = 1.018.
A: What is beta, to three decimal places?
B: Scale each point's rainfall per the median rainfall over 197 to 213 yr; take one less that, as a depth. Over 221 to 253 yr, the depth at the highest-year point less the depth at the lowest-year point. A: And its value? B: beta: -0.010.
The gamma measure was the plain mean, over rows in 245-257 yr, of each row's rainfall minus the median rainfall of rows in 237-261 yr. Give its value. -0.48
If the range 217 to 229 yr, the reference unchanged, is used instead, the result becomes -0.93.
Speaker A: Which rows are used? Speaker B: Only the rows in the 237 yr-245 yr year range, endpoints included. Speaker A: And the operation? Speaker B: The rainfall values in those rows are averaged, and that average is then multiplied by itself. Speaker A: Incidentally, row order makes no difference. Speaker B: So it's 694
